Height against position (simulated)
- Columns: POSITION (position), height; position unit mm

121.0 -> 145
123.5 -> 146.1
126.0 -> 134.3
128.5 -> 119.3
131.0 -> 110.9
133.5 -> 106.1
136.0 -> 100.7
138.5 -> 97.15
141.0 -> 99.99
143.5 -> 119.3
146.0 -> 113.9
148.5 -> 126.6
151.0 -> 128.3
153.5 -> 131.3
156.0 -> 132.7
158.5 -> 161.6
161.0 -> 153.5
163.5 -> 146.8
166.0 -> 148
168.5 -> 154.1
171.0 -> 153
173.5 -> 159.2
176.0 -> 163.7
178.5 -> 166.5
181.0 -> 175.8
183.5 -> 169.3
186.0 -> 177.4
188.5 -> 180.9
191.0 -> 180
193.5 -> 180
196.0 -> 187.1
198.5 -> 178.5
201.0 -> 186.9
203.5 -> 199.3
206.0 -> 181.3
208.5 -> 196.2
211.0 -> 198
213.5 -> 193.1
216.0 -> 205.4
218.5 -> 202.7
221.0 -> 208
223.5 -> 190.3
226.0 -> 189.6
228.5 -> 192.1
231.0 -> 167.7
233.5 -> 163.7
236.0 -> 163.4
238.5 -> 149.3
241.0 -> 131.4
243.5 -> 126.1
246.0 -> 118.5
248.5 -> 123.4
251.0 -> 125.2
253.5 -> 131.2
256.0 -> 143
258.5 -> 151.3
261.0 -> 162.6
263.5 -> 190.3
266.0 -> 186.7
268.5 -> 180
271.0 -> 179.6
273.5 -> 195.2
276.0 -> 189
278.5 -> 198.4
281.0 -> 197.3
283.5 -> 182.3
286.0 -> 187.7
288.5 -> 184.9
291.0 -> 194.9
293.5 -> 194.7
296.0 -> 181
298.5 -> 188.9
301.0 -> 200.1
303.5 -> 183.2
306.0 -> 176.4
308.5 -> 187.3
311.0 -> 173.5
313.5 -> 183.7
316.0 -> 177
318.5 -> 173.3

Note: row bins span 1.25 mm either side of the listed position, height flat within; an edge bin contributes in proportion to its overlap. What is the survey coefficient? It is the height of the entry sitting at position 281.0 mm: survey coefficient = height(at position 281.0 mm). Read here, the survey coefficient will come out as 197.3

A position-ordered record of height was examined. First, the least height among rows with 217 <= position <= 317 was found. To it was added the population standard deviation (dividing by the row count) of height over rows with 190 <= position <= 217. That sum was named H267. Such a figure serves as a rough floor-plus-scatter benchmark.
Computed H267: 127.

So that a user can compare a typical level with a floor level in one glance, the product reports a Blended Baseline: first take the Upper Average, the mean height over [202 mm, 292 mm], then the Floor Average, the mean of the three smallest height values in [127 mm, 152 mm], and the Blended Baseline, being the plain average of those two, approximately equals 137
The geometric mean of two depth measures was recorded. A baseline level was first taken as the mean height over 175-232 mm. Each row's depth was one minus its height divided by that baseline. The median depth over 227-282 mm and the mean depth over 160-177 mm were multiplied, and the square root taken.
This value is 0.14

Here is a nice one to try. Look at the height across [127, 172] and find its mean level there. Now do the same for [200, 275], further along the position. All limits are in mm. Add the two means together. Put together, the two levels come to 299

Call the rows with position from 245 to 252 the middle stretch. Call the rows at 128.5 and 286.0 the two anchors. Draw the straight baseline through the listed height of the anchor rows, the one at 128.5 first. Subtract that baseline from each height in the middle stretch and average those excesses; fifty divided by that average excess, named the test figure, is -1.0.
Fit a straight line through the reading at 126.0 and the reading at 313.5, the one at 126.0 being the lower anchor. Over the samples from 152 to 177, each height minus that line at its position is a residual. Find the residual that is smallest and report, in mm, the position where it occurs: 153.5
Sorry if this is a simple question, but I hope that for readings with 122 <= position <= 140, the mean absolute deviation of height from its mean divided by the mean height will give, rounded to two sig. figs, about 0.12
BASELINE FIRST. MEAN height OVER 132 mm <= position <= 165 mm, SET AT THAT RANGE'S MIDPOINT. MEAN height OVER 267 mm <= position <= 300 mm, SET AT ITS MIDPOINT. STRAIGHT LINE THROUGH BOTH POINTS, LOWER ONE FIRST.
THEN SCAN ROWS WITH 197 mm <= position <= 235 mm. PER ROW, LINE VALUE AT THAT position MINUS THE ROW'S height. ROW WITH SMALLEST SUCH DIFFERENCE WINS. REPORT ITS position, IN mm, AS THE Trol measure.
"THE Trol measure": 221.0 mm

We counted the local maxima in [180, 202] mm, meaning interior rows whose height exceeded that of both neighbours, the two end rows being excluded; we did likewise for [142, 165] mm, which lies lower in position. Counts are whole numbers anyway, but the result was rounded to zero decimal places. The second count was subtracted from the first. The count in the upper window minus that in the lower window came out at 1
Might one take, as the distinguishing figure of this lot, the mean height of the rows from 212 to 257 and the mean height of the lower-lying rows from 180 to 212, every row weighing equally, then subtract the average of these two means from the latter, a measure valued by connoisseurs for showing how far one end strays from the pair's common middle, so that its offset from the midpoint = 11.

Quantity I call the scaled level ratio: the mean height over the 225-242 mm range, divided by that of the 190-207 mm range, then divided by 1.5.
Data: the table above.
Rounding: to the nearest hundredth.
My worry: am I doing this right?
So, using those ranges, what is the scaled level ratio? 0.60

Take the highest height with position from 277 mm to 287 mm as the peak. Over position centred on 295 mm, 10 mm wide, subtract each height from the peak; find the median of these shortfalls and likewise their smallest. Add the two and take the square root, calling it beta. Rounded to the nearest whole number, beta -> 3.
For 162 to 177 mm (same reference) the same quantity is 9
